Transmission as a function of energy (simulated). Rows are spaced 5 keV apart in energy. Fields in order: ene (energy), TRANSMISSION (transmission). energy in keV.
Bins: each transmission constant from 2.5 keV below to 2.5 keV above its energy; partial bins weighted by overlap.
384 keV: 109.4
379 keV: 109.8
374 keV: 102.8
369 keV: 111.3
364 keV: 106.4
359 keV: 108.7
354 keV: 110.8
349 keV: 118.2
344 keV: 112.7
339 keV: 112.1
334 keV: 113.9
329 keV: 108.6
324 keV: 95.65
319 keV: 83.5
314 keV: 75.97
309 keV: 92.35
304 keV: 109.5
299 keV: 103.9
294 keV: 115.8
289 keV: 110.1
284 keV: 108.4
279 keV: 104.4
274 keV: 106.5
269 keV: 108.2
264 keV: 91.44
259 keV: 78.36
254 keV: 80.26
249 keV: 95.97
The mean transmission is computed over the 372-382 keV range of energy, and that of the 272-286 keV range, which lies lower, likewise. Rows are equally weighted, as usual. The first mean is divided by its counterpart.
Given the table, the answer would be 1.00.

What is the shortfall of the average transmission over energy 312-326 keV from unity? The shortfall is -84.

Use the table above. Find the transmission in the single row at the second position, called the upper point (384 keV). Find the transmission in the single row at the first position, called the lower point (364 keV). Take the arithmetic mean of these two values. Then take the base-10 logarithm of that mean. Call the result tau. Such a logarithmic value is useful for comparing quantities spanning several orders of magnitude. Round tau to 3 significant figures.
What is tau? 2.03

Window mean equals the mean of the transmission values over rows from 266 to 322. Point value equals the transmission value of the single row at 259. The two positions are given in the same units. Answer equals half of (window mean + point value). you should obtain 90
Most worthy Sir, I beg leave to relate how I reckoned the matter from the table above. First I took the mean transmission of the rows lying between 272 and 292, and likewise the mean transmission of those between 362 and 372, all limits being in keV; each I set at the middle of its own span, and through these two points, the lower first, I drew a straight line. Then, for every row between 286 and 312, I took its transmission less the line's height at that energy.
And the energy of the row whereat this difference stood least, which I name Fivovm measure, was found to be 309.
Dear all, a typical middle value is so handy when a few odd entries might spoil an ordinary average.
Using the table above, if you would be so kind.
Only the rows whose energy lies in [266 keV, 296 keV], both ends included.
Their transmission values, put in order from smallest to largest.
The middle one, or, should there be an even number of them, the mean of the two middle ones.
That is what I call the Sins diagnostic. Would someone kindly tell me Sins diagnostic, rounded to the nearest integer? 108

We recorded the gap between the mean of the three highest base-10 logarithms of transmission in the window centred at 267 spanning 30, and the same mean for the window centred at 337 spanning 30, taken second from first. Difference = -0.034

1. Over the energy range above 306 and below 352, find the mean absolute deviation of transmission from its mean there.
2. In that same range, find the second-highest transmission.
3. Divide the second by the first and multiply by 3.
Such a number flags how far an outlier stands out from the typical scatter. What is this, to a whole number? 26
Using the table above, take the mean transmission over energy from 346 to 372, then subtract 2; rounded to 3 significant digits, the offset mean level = 109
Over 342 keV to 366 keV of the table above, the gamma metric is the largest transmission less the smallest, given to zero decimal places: 12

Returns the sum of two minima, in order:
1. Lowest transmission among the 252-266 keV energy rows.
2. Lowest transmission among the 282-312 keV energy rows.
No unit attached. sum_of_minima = 171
